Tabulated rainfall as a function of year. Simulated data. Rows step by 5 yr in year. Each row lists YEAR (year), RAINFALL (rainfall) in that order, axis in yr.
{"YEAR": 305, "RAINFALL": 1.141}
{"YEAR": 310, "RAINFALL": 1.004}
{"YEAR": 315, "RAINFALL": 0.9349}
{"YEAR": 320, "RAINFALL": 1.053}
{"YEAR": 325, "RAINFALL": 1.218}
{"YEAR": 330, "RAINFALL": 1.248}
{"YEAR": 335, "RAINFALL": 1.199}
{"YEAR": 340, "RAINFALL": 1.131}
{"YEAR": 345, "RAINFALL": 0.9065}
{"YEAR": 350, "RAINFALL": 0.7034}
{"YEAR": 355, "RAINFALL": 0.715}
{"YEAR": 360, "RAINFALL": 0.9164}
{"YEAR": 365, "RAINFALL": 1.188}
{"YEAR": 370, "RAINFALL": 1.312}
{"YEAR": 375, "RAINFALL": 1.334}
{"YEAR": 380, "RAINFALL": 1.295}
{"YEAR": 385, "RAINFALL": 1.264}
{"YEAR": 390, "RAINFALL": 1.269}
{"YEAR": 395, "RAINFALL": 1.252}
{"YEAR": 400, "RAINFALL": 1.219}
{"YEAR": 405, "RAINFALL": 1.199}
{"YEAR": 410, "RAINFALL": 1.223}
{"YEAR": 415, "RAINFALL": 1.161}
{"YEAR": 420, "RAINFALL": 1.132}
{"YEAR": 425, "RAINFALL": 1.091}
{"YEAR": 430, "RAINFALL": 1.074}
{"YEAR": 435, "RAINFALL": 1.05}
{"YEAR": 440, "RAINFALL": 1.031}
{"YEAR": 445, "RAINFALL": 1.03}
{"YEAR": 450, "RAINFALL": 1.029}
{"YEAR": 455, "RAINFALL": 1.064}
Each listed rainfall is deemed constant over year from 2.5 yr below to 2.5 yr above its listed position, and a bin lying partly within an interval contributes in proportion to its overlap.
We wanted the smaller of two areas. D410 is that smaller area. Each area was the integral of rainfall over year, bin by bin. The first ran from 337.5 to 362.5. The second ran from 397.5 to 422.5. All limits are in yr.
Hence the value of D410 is 21.9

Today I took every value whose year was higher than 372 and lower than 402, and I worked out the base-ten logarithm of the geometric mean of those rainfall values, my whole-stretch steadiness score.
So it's 0.10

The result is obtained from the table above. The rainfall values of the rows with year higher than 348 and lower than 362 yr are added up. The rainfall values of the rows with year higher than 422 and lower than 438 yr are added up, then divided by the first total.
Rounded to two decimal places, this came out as 1.38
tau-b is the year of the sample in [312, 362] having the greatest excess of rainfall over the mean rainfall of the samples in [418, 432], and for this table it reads 330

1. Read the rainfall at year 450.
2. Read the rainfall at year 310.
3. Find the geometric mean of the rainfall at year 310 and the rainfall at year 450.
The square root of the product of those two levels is 1.02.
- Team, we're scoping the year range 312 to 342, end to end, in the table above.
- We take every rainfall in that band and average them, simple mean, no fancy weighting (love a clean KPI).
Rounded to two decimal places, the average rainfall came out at 1.13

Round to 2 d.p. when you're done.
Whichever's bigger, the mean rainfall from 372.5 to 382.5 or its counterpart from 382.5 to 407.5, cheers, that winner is 1.31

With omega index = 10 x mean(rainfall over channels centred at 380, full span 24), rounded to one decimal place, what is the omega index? 12.9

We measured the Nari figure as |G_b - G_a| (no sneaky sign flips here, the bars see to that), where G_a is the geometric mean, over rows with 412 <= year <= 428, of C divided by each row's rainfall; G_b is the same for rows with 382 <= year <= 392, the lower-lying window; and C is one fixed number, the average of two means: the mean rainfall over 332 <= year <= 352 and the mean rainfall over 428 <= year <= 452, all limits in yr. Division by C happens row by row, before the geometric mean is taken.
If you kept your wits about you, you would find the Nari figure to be 0.10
